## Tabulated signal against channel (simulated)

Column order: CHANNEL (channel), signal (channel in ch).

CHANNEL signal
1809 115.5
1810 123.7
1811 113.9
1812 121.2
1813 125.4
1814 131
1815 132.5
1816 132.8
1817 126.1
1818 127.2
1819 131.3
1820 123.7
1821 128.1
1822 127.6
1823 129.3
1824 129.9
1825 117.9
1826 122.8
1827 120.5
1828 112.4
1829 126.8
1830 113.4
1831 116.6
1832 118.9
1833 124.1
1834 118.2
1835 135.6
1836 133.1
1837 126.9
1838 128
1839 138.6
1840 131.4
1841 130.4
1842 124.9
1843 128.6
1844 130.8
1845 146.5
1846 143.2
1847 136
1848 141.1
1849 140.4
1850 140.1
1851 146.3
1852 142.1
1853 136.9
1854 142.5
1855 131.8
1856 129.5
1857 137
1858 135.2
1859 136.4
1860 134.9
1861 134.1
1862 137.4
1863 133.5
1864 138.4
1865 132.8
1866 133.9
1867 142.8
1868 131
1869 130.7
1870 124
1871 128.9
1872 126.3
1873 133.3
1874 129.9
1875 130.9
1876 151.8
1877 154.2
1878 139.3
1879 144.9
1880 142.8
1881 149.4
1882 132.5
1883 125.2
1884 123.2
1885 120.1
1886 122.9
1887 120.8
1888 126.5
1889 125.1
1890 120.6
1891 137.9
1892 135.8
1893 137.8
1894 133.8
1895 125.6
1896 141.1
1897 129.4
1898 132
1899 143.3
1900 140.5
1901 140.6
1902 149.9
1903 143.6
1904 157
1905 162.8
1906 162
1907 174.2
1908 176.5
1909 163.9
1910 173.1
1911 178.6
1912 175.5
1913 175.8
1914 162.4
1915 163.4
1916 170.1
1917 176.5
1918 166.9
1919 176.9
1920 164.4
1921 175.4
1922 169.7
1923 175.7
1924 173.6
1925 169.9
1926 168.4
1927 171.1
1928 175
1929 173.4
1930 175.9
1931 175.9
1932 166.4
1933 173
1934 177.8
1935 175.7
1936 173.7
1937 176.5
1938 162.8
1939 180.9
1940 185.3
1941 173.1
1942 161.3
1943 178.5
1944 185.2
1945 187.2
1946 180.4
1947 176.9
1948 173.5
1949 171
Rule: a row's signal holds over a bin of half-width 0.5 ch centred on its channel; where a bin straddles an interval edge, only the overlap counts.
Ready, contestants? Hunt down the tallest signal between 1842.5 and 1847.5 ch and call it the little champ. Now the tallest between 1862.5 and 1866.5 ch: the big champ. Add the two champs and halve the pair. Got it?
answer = 142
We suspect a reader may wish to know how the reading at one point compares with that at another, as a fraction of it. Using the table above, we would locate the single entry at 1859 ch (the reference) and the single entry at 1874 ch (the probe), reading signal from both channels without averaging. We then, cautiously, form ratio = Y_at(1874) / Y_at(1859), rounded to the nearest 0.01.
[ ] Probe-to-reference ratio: 0.95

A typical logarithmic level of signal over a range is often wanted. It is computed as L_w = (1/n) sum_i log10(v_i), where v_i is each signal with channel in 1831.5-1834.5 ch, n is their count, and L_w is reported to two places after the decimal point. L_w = 2.08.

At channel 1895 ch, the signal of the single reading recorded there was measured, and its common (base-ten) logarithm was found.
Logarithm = 2.10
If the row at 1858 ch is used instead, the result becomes 2.13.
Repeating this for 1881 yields 2.17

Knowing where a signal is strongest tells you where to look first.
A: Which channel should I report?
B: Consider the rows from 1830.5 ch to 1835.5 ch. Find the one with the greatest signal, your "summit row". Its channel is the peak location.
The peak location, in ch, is 1835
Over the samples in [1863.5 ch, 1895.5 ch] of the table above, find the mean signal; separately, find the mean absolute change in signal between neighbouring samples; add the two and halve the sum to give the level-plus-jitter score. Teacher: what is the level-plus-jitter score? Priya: 69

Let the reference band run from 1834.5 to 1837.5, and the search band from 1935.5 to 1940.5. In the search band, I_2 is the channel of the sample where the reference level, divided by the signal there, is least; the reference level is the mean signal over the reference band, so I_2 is 1940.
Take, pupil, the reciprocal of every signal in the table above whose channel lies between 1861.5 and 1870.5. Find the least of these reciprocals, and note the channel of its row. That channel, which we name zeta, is 1867 ch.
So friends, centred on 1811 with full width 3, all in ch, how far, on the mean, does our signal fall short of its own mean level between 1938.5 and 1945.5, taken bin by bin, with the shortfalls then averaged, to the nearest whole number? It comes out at 59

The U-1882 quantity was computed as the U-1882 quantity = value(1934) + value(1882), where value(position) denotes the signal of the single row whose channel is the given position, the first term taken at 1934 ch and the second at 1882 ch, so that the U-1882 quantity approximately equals 310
